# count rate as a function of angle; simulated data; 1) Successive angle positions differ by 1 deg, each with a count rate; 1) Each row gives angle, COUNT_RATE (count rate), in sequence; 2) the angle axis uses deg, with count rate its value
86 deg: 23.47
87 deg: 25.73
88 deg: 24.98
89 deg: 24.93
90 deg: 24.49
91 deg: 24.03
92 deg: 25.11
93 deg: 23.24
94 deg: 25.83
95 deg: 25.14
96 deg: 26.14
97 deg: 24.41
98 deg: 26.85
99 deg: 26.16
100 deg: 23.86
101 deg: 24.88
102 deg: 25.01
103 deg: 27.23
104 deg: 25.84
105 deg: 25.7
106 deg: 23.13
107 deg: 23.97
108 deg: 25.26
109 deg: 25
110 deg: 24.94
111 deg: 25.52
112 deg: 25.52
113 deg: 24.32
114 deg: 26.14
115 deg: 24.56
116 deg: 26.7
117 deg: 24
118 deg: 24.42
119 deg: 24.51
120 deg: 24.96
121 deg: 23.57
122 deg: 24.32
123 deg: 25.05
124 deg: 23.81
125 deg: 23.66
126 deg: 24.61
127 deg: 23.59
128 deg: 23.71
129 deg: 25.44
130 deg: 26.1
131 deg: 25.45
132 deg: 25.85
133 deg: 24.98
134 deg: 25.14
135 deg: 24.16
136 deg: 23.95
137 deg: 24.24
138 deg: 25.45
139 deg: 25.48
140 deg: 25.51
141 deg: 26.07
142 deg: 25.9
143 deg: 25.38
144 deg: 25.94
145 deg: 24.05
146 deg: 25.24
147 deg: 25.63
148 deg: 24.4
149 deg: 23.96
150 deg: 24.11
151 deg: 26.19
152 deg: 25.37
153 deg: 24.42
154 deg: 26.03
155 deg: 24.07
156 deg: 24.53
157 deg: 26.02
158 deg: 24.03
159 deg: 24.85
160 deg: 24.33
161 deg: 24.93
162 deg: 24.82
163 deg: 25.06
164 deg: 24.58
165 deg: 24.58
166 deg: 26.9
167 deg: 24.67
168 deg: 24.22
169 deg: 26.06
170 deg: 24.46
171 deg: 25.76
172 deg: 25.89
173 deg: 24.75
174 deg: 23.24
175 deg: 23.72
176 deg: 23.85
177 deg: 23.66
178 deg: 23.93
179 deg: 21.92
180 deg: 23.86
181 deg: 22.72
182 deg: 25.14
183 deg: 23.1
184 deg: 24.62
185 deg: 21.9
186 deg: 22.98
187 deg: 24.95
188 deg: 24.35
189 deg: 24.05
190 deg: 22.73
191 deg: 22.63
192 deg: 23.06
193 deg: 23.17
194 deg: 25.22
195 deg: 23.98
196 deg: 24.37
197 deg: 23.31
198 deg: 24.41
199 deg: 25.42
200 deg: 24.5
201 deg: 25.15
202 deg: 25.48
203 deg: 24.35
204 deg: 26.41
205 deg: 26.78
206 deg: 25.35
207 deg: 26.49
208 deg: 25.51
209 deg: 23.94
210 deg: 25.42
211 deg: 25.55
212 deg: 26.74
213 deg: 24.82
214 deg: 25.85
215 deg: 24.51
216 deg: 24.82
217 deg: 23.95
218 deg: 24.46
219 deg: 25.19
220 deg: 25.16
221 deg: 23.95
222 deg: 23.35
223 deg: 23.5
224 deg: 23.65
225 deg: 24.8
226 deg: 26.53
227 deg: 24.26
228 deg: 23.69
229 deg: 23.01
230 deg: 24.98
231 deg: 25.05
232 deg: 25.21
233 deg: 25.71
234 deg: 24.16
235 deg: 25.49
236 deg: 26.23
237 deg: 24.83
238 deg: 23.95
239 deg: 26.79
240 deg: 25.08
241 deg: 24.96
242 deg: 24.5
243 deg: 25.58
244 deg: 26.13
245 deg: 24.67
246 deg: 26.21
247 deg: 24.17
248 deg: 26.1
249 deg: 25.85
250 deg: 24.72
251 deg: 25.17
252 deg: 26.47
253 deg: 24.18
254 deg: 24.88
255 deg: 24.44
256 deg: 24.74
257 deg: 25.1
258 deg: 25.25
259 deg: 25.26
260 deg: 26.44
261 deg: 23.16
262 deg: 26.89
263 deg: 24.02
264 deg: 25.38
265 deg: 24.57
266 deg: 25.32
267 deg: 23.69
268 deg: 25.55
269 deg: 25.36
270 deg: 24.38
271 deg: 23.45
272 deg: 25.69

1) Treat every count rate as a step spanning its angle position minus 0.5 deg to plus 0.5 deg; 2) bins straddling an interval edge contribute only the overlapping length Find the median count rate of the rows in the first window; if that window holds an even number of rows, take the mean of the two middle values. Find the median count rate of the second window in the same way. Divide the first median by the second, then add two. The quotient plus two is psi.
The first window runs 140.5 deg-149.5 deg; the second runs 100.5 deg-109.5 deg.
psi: 3.01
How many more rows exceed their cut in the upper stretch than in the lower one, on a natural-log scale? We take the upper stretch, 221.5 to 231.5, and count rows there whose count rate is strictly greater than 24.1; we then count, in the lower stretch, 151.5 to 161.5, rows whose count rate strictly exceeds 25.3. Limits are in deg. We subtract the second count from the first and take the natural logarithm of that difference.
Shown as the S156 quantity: 0.69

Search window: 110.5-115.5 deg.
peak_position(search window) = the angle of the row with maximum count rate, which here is 114 deg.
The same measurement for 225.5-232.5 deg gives 226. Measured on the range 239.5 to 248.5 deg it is 246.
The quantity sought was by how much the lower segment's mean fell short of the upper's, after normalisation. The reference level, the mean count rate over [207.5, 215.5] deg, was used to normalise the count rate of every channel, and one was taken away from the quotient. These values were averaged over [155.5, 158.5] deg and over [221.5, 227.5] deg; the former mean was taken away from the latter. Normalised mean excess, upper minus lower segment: -0.020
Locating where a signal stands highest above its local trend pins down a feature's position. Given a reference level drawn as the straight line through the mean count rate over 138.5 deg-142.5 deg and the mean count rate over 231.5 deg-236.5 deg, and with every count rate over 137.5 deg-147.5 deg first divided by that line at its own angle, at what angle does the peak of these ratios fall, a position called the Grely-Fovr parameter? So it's 141 deg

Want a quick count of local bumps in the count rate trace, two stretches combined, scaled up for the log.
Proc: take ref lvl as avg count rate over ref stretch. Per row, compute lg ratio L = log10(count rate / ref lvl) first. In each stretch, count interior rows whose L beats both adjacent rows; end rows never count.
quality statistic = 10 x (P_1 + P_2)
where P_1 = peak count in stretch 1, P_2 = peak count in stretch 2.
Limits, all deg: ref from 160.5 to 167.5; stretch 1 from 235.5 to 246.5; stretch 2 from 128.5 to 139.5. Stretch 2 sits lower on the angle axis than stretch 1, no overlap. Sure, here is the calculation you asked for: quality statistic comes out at 50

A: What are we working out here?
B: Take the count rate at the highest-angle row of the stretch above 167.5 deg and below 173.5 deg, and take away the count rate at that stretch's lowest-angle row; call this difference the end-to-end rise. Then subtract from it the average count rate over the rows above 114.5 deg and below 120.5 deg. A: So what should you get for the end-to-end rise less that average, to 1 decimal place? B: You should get -24.3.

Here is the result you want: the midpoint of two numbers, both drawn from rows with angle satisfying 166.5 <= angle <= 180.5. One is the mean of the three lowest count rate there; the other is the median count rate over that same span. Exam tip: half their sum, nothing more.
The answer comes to 23.5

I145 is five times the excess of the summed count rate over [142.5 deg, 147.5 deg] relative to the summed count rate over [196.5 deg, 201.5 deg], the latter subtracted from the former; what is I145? 17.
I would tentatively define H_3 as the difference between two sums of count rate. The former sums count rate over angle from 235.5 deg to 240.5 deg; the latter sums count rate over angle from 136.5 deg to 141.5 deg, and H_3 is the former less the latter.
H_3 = 0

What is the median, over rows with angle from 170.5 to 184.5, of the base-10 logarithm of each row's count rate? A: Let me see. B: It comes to 1.38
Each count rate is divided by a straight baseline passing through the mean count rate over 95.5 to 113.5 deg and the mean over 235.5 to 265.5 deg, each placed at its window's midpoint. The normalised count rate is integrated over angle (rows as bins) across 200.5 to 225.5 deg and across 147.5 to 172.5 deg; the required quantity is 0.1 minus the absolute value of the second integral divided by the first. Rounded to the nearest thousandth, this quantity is -0.898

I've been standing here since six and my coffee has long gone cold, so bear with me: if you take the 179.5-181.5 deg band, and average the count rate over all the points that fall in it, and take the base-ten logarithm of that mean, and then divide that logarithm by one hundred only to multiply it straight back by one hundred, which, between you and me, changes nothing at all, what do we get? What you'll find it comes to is 1.367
